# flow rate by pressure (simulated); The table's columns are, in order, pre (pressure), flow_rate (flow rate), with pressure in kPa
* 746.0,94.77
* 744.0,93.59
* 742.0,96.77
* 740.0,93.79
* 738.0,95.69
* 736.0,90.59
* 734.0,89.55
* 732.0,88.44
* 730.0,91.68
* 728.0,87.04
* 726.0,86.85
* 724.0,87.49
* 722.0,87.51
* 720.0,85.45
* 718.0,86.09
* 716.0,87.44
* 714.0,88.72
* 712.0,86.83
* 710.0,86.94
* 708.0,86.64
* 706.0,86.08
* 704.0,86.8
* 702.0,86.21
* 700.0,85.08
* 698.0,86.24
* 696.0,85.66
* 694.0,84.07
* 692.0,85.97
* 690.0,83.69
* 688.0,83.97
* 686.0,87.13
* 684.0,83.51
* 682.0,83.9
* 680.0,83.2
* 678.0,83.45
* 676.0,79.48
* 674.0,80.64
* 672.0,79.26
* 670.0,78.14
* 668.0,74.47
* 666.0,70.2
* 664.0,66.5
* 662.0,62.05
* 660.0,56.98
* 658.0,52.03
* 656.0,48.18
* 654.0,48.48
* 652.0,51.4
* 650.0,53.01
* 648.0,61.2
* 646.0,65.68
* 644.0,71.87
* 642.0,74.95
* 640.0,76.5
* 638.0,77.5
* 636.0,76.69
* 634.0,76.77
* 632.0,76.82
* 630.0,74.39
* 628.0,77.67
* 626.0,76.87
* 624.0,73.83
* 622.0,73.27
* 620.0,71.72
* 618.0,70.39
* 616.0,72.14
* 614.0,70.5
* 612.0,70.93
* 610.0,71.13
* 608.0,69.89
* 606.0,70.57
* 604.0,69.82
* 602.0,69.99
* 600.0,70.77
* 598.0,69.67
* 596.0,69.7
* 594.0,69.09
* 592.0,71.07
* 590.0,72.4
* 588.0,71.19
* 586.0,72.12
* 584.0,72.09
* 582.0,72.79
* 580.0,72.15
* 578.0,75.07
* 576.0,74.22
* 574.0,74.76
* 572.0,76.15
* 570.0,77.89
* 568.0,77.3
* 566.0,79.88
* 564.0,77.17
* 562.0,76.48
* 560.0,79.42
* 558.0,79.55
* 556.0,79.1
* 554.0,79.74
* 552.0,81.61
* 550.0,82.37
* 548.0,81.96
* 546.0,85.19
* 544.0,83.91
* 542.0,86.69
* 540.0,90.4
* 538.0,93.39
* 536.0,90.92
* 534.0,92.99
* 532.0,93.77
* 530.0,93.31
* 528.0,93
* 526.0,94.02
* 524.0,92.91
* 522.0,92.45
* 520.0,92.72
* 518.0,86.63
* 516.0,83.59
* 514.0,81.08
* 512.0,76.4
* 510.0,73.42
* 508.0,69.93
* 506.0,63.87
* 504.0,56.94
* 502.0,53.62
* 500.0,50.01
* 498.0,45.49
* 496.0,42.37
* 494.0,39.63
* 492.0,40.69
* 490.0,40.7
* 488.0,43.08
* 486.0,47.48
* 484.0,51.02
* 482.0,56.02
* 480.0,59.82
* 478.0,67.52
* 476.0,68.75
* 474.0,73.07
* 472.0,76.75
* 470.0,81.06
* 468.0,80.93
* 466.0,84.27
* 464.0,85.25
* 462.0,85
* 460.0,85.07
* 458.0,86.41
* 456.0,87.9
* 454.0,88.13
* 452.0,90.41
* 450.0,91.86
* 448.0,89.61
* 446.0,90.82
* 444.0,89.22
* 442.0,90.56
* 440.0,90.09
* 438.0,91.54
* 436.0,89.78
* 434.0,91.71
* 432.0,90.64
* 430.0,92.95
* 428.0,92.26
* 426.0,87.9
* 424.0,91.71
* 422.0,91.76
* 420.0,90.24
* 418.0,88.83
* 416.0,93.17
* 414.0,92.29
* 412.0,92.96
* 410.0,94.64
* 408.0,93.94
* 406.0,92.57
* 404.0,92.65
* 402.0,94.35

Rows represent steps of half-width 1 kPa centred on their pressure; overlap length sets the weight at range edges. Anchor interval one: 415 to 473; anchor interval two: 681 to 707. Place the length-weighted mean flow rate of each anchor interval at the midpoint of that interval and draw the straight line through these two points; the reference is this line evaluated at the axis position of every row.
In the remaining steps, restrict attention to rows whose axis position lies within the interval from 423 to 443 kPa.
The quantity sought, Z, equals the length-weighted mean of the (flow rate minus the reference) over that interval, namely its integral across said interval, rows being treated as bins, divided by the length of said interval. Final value 2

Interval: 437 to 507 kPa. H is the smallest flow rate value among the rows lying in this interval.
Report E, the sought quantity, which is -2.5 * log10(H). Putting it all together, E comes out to -4.00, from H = 39.63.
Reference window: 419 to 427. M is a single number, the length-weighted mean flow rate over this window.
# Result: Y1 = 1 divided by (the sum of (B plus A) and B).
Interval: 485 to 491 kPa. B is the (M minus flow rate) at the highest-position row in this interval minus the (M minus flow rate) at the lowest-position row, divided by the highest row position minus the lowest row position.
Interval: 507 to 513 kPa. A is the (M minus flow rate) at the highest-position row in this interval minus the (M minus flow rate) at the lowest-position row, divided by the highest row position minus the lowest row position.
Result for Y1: 0.6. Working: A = -1.6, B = 1.7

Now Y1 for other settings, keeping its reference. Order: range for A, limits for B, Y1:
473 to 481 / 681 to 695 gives 0.5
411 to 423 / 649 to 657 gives 0.6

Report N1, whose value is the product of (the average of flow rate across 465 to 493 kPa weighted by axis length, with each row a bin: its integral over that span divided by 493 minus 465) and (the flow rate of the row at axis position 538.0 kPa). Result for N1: 5811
